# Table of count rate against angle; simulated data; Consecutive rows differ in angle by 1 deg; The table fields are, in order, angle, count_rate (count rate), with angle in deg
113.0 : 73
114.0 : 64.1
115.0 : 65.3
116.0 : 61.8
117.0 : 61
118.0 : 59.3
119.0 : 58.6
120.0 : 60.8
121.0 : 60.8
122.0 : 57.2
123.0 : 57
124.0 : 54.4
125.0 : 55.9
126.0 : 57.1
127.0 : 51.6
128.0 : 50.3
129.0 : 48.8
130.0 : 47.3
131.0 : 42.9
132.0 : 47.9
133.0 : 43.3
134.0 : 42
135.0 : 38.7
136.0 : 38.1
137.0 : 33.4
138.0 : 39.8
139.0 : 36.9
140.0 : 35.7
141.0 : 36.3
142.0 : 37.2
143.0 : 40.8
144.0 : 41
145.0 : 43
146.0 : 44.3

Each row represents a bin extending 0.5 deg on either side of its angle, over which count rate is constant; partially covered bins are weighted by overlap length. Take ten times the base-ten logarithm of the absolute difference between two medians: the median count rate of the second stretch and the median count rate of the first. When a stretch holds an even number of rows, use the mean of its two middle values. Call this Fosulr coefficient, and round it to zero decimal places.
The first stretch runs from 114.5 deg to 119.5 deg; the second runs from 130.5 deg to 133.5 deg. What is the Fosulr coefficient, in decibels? 12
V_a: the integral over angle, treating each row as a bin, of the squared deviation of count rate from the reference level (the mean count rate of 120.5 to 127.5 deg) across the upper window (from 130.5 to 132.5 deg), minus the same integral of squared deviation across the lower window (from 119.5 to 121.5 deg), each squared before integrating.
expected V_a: 209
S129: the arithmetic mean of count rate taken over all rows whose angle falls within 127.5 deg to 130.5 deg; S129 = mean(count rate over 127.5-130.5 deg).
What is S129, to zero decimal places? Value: 49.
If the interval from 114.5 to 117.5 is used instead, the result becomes 63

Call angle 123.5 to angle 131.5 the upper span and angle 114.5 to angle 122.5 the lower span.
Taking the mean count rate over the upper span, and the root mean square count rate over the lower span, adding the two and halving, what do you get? 55.8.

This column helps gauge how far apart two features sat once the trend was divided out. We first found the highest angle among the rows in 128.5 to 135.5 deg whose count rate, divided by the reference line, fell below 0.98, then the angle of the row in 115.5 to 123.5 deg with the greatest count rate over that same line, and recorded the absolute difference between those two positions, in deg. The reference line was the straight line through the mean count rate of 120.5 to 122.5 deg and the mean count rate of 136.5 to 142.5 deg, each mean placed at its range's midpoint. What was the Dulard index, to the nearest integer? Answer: 14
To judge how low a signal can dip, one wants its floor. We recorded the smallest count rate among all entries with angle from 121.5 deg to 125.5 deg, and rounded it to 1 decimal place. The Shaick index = 54.4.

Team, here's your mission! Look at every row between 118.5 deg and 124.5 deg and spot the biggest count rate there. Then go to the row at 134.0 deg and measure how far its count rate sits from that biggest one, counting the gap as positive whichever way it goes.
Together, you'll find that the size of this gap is 19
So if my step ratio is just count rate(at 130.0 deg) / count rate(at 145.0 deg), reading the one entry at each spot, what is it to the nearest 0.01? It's 1.10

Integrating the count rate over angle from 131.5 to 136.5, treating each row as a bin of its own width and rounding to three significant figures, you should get 210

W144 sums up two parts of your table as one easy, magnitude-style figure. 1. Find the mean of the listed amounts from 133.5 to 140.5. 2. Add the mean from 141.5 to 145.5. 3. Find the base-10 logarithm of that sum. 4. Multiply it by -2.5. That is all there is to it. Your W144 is -4.73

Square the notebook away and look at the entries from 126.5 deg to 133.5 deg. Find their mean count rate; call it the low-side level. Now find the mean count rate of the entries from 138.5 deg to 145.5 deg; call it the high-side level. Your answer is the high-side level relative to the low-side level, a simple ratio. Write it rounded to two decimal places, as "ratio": 0.82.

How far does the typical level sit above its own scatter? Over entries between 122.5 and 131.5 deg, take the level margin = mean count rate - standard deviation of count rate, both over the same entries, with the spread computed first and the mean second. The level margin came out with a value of 47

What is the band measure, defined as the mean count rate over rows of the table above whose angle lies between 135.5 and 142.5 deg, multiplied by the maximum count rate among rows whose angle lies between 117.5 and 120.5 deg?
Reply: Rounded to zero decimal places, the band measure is 2236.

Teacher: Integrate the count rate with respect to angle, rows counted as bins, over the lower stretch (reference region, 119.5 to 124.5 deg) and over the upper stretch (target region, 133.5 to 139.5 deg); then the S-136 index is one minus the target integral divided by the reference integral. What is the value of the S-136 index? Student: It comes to 0.2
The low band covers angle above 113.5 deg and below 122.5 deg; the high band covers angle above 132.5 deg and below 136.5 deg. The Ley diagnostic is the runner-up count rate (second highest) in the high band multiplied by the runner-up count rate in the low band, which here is 2692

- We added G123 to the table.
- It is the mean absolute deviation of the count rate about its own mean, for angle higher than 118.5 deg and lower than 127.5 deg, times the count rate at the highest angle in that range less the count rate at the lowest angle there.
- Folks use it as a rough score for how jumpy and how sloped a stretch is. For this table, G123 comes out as -14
